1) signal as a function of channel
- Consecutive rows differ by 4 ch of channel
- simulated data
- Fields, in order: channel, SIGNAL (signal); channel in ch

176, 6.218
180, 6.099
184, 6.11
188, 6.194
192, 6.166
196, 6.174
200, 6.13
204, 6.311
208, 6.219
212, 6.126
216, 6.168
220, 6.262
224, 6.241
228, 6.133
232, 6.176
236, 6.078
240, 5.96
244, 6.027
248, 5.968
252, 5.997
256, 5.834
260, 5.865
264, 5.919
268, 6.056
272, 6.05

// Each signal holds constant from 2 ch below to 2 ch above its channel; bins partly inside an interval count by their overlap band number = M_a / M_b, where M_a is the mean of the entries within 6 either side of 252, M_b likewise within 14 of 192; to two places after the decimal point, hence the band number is 0.96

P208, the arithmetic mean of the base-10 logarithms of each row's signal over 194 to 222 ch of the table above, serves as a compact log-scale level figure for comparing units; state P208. 0.792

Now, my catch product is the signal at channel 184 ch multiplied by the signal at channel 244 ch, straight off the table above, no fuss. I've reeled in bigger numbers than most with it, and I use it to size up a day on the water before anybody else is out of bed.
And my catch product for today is 36.8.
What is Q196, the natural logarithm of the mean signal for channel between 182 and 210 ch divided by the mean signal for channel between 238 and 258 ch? 0.038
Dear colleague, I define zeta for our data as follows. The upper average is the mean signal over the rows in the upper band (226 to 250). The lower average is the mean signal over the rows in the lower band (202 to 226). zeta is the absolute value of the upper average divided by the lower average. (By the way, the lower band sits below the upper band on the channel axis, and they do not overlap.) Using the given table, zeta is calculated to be 0.97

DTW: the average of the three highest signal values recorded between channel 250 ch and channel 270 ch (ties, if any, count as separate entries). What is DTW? 5.99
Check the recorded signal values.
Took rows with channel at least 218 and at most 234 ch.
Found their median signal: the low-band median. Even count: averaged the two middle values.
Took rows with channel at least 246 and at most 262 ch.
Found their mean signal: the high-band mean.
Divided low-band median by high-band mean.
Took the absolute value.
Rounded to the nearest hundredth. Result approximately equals 1.05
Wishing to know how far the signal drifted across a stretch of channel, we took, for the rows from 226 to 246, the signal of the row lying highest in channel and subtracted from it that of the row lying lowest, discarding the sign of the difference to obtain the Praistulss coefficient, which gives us 0.11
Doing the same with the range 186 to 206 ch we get 0.12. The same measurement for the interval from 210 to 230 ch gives 0.01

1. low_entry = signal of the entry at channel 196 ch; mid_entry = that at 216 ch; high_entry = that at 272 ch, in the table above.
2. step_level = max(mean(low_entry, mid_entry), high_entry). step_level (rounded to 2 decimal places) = 6.17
